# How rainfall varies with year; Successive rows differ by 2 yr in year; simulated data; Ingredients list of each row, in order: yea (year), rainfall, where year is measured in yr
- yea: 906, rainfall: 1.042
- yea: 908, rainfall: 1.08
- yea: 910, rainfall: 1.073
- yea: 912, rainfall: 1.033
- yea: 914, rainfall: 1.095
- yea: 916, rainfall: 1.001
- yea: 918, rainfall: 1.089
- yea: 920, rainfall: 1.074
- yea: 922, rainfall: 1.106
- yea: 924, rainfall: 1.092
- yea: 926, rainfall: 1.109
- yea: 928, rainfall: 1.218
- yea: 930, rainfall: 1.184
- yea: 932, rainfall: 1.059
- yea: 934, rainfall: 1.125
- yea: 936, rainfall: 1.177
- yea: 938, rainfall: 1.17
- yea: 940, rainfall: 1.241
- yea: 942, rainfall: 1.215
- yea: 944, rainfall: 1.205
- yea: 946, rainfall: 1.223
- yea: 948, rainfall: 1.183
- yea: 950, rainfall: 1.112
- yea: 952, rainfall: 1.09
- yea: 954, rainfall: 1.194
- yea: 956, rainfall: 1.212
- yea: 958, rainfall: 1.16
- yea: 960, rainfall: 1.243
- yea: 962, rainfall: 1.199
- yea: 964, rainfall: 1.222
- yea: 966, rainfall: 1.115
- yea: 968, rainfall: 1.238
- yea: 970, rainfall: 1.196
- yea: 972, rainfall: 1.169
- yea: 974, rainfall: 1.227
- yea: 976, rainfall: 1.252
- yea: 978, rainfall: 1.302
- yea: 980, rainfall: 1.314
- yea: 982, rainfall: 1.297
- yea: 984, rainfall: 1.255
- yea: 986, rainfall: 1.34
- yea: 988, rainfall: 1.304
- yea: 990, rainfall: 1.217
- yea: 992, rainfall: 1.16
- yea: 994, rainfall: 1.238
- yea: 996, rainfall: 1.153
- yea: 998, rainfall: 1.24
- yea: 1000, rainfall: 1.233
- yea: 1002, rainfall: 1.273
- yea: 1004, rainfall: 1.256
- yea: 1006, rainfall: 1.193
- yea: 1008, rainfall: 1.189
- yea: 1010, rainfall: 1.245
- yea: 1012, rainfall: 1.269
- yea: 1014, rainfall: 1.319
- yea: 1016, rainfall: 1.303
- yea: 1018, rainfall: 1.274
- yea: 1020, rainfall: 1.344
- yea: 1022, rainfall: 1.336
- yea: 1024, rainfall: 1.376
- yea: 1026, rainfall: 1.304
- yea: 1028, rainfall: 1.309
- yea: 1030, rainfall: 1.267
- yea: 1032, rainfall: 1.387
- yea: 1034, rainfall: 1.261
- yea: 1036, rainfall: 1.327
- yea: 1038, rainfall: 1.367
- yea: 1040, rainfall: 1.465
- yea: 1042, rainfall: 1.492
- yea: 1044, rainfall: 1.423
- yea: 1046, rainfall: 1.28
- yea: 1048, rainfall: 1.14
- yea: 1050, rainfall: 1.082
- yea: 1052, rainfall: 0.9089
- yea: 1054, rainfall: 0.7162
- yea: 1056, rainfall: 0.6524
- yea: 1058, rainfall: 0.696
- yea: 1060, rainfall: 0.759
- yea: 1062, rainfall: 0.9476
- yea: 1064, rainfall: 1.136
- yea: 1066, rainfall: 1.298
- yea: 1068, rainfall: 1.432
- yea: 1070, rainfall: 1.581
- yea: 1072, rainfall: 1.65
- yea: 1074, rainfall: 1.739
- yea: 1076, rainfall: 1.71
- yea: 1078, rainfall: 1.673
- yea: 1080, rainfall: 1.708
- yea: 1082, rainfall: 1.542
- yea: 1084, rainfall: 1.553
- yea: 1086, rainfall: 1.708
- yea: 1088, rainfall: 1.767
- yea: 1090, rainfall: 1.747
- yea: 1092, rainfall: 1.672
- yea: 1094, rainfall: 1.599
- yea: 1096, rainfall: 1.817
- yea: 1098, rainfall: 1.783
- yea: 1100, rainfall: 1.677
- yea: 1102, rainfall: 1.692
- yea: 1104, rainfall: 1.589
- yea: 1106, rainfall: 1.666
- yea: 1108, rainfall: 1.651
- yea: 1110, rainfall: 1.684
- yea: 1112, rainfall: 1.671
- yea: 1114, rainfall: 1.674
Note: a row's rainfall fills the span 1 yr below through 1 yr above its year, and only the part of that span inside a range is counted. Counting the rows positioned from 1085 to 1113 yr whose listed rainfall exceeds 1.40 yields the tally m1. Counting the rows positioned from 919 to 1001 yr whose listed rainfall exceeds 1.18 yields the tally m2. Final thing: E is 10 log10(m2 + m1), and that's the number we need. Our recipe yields 16.0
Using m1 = 14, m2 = 26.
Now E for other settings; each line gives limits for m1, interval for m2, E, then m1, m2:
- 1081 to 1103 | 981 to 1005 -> 13.2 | 11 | 10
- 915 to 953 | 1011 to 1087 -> 14.6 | 0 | 29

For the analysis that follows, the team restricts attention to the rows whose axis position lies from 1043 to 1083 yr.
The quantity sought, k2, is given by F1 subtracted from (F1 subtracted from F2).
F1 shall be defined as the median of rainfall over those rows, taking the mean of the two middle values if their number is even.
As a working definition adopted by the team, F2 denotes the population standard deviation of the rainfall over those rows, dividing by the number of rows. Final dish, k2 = -2.21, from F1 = 1.29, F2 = 0.368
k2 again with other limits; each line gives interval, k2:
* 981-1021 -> -2.46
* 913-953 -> -2.17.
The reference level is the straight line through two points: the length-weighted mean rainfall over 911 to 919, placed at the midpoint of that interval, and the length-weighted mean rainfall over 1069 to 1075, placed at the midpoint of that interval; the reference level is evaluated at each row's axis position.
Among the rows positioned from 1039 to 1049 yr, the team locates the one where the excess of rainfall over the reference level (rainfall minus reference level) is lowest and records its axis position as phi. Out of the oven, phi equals 1048 yr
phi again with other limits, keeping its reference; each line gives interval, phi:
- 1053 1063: 1056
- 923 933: 932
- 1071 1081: 1078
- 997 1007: 1006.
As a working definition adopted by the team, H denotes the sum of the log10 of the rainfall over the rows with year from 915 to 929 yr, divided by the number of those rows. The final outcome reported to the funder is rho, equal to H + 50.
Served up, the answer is 50.0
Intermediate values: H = 0.04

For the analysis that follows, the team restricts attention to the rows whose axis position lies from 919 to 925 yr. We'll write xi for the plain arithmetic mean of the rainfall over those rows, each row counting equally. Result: 1.09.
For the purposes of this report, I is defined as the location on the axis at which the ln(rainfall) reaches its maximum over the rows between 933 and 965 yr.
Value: 960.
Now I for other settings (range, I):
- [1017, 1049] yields 1042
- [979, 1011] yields 986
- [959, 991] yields 986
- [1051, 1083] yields 1074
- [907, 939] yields 928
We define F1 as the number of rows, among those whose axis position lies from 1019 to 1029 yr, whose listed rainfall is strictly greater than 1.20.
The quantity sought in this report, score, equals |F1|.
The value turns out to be 5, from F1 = 5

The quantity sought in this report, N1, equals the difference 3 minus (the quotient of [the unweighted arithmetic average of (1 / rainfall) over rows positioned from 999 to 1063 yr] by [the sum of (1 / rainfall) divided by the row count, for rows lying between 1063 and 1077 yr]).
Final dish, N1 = 1.71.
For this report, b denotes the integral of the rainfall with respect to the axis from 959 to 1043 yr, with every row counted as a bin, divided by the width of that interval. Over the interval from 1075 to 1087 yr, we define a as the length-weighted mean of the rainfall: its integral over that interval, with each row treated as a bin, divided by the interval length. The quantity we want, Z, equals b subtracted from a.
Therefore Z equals 0.4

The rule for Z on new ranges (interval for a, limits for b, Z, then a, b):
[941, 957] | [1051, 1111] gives -0.3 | 1.18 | 1.46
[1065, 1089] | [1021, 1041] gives 0.3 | 1.61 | 1.34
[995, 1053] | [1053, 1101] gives -0.2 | 1.28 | 1.44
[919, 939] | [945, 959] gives 0.0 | 1.13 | 1.17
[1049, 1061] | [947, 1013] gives -0.4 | 0.80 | 1.22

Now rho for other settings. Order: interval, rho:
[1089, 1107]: 50.2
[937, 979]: 50.1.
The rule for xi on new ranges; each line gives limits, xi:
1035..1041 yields 1.39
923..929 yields 1.14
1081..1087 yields 1.60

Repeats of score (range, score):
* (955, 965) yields 3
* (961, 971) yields 2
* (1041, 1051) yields 3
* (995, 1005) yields 4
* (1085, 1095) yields 5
